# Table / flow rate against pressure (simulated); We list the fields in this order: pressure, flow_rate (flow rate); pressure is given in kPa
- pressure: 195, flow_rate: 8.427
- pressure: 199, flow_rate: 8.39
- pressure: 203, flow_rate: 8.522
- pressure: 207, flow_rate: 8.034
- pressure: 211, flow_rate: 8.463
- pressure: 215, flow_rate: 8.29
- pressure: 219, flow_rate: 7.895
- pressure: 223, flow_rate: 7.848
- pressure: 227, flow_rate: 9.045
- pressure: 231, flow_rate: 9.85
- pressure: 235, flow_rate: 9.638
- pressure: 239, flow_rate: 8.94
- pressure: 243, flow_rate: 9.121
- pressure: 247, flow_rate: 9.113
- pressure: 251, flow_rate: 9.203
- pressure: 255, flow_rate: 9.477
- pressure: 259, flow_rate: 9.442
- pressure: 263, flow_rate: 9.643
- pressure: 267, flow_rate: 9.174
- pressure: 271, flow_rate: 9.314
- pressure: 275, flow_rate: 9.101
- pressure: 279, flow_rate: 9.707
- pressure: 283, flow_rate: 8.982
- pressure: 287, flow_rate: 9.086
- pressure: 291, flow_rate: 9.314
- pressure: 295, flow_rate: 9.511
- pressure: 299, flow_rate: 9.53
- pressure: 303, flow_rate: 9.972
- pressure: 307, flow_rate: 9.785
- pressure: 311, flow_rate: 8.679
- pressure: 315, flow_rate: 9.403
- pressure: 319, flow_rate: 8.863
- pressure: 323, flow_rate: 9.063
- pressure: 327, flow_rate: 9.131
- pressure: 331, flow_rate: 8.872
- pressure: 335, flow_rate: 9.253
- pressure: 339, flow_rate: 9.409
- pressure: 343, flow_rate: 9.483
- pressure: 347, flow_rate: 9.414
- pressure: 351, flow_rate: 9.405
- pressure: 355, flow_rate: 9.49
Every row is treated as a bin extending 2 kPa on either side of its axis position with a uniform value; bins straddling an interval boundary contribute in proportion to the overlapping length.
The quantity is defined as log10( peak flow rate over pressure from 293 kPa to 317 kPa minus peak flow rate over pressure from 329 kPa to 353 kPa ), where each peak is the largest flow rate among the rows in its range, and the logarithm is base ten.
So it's -0.31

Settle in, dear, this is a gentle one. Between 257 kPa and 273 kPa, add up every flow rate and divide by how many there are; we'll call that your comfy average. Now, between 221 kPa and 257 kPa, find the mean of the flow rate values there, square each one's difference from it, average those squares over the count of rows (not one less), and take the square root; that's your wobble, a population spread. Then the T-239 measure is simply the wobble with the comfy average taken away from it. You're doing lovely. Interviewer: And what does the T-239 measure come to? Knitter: -8.86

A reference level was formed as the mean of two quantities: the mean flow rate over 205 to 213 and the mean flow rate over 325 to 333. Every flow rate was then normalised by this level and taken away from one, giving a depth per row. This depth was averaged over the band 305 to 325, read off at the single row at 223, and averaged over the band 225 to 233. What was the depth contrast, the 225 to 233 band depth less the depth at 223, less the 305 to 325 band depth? -0.12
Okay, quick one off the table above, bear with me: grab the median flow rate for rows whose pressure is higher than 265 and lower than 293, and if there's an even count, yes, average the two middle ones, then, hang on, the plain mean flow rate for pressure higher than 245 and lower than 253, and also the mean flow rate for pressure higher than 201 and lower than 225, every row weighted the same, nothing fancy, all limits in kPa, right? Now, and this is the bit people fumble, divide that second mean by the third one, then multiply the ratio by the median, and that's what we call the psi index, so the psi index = 10.3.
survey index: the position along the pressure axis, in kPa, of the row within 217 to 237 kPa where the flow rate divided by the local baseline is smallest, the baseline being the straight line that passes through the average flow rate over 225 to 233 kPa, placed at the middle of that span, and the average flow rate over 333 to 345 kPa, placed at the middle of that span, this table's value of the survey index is 223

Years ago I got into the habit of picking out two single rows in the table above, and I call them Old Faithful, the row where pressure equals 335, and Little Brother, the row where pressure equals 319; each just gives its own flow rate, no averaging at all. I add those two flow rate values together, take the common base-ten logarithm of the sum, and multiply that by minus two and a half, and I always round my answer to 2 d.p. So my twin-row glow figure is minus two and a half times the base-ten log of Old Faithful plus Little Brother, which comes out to -3.15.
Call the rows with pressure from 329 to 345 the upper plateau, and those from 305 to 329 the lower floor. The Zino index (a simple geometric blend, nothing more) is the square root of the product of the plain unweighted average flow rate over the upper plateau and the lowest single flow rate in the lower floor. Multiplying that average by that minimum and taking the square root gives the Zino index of 8.96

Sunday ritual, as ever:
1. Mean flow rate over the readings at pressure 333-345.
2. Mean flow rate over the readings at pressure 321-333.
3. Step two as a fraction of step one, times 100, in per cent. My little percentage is 96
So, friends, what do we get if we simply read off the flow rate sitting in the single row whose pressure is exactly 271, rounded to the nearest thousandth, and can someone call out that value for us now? 9.314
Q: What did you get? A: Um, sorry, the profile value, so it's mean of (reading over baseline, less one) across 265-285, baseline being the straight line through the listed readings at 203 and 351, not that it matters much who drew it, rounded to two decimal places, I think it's 0.03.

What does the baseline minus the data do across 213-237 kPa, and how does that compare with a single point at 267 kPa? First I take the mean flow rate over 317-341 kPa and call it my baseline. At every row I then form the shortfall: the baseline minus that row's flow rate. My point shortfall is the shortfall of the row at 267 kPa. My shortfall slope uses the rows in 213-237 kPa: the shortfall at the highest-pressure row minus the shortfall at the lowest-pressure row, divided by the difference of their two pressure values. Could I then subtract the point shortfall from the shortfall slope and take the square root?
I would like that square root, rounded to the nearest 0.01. 0.09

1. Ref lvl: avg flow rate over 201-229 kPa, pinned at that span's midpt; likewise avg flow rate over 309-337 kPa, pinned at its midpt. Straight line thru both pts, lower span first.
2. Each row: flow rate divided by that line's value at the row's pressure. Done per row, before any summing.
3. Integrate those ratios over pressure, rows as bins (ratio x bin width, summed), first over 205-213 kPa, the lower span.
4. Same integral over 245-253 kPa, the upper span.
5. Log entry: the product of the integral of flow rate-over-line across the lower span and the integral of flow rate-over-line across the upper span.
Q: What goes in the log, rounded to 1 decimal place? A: 68.6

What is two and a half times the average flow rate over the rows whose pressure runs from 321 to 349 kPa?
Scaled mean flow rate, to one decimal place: 23.1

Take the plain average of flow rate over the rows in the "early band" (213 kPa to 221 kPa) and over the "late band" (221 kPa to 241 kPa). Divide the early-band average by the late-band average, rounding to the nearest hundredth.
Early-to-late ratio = 0.89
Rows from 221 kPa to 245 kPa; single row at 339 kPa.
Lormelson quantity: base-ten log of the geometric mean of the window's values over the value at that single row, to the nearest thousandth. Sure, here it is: -0.017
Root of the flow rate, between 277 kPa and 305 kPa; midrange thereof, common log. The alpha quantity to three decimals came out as 0.488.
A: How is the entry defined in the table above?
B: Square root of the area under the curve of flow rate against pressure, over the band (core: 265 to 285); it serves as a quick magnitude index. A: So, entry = 13.6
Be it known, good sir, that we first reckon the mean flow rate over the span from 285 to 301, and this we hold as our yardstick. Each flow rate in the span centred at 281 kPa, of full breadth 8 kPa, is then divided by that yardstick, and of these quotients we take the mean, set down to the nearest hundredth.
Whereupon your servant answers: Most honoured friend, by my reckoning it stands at 1.00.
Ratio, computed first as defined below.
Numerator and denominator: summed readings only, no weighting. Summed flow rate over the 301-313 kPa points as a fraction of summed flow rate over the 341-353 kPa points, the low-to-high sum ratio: 1.00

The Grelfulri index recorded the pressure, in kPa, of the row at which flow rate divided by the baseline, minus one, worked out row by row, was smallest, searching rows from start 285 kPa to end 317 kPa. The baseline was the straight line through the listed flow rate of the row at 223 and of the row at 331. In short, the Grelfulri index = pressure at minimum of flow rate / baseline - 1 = 311 kPa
